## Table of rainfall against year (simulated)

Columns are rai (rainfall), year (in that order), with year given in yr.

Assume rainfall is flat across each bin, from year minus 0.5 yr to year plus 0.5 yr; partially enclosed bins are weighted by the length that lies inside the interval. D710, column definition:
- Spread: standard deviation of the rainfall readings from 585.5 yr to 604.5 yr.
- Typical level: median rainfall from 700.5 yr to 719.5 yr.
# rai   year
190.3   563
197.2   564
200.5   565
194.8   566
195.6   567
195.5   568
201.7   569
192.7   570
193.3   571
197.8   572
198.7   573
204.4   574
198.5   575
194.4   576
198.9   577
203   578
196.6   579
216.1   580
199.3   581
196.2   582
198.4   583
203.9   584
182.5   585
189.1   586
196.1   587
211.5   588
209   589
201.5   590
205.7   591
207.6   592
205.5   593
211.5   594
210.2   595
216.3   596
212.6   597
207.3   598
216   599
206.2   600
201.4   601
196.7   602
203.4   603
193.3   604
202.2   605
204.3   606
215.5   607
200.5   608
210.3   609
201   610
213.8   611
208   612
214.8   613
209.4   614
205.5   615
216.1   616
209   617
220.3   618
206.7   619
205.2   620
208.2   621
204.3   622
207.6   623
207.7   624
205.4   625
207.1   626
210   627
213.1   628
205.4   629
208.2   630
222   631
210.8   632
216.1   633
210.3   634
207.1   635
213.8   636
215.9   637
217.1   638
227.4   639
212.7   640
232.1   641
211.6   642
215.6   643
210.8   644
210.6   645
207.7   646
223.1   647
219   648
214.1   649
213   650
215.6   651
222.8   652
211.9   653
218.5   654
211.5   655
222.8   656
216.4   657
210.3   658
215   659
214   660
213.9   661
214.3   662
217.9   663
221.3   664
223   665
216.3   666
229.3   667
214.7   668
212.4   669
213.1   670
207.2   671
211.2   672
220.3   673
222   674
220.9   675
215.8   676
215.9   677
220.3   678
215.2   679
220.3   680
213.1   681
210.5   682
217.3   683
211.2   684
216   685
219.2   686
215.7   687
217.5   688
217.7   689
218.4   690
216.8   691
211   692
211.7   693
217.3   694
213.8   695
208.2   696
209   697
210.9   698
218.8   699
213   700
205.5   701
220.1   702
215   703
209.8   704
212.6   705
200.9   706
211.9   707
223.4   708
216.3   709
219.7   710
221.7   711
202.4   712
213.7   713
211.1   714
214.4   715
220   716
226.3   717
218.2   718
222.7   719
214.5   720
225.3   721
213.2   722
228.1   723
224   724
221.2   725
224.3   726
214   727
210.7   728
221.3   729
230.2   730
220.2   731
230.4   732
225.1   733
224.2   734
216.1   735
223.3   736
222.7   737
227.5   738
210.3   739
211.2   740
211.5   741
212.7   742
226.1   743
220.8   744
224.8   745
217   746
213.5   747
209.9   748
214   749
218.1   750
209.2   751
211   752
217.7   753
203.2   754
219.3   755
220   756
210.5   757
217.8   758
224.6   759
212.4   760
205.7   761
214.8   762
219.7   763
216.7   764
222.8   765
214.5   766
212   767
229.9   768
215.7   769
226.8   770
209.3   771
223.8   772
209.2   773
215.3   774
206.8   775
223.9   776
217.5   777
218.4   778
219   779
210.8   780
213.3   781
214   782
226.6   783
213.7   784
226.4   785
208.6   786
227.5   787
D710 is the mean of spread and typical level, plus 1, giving 112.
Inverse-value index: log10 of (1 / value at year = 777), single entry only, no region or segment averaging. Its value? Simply -2.34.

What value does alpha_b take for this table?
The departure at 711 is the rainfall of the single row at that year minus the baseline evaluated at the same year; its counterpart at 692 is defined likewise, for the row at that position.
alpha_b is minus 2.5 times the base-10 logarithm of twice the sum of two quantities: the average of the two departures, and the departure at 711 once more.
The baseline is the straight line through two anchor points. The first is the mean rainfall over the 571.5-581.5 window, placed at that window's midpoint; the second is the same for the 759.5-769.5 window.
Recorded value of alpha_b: -3.7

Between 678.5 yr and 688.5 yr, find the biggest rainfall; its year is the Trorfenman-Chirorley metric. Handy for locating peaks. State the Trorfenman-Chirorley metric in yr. 680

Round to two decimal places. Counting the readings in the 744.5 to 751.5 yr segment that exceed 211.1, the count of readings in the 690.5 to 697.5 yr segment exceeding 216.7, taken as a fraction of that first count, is 0.40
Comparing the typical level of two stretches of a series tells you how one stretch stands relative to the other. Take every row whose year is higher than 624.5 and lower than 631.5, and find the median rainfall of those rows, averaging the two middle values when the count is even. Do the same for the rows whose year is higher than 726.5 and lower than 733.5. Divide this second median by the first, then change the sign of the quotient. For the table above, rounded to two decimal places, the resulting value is -1.06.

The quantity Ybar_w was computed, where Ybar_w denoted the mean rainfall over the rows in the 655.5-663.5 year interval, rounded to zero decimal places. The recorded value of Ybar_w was 216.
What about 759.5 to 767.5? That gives 215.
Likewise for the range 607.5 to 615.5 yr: 208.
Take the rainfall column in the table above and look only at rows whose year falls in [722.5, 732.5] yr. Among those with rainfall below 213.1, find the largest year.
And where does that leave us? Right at 728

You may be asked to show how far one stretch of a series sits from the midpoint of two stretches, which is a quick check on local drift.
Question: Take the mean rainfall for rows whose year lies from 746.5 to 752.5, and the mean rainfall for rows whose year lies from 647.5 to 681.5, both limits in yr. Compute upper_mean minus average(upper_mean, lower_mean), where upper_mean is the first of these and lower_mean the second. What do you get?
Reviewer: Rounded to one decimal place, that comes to -2.0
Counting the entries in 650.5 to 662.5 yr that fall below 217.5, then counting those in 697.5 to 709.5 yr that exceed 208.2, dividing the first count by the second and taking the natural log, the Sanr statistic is -0.11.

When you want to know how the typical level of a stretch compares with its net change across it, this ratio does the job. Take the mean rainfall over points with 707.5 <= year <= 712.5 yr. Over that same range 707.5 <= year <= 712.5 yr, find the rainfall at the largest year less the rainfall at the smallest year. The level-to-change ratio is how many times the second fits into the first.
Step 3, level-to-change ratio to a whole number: -10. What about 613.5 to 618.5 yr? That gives 19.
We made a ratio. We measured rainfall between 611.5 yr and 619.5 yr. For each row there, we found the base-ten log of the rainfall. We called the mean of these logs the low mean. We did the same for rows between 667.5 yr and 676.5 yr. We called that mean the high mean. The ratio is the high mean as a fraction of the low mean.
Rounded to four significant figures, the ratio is 1.004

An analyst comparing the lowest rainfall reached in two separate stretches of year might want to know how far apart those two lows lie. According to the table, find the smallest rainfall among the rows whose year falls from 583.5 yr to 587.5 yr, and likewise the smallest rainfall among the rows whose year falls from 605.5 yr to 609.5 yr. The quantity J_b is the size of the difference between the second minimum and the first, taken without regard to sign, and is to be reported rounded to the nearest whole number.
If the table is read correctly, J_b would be 18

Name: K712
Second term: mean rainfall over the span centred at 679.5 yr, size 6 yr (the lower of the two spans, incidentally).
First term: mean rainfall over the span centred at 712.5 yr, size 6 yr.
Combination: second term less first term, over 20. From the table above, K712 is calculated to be 0.10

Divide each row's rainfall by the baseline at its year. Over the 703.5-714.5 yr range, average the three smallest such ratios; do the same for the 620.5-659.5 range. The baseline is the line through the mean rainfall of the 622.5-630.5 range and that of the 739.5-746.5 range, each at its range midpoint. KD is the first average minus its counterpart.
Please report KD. -0.034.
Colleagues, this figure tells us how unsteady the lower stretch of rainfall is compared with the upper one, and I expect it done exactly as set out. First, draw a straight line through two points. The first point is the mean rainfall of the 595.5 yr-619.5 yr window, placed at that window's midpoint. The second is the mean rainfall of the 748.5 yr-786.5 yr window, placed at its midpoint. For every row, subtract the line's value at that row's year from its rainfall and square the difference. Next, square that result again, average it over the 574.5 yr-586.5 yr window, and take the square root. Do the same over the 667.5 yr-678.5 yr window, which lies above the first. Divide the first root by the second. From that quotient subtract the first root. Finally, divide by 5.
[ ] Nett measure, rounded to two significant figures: -41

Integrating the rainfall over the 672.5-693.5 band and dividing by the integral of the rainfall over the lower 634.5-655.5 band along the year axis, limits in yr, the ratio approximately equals 1.003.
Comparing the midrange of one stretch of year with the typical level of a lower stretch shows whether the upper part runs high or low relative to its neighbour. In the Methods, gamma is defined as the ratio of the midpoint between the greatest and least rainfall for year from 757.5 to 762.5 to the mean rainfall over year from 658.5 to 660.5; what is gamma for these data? 1.003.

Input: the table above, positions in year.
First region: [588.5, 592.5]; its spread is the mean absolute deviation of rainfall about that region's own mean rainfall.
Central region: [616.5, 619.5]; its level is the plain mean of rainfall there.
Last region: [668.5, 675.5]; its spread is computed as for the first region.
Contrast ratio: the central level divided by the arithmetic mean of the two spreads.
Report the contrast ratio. 58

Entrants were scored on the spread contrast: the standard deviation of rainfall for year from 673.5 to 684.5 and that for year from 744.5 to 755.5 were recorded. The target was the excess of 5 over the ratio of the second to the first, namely 3.5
